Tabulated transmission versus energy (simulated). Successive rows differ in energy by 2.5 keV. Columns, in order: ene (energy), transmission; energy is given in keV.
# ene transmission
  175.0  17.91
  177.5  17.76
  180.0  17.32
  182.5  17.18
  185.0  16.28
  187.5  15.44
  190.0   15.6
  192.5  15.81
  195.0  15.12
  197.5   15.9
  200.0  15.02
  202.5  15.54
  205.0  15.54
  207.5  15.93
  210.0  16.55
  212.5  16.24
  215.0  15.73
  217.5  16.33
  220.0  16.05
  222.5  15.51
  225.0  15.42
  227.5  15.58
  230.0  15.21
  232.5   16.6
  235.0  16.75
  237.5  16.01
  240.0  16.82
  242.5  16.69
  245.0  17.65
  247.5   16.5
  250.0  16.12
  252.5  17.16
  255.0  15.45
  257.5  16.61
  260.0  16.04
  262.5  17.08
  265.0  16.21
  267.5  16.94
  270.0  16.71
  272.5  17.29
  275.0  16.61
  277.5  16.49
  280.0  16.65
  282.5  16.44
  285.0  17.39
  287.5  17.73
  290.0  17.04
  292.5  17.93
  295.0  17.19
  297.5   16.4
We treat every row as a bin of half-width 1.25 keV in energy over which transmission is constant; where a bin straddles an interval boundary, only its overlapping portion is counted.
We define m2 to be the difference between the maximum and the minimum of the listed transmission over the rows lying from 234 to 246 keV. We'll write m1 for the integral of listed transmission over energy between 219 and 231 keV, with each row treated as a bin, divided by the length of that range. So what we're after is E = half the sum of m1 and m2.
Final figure 8.6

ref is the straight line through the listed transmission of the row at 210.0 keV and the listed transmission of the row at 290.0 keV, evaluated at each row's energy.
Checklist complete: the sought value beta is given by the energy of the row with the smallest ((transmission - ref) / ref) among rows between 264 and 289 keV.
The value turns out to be 265.0 keV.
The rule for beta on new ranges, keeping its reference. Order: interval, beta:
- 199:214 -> 200.0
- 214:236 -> 230.0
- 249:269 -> 255.0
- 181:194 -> 187.5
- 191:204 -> 200.0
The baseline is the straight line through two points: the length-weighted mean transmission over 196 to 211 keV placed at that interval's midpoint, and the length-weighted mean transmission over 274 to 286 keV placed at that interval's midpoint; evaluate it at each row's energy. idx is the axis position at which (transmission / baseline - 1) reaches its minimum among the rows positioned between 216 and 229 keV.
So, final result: 225.0 keV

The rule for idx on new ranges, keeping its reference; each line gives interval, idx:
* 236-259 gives 255.0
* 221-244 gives 230.0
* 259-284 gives 260.0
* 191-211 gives 200.0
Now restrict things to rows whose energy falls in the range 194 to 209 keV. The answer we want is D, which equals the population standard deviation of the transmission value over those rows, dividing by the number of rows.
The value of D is 0.35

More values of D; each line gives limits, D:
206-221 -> 0.27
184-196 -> 0.39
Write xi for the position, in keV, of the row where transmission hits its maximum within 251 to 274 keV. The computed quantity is 272.5 keV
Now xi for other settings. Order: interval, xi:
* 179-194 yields 180.0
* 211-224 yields 217.5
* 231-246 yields 245.0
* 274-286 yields 285.0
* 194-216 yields 210.0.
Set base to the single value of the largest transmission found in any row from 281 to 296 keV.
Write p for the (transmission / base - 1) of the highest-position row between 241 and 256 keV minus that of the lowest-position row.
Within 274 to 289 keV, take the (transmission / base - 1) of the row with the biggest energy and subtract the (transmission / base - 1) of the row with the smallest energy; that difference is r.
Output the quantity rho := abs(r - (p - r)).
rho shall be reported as 0.19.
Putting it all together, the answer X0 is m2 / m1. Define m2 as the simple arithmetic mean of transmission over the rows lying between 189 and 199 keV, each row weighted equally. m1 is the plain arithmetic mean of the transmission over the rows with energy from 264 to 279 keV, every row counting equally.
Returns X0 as 0.934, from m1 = 16.7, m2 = 15.6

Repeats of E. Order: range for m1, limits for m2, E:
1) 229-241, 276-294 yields 8.9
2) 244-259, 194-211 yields 9.0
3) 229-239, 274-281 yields 8.2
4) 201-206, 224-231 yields 7.9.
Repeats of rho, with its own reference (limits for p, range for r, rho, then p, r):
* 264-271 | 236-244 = 0.05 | 0.03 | 0.04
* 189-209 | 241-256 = 0.16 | 0.02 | -0.07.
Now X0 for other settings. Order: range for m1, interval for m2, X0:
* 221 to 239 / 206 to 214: 1.023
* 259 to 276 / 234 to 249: 1.002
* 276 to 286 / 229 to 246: 0.987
